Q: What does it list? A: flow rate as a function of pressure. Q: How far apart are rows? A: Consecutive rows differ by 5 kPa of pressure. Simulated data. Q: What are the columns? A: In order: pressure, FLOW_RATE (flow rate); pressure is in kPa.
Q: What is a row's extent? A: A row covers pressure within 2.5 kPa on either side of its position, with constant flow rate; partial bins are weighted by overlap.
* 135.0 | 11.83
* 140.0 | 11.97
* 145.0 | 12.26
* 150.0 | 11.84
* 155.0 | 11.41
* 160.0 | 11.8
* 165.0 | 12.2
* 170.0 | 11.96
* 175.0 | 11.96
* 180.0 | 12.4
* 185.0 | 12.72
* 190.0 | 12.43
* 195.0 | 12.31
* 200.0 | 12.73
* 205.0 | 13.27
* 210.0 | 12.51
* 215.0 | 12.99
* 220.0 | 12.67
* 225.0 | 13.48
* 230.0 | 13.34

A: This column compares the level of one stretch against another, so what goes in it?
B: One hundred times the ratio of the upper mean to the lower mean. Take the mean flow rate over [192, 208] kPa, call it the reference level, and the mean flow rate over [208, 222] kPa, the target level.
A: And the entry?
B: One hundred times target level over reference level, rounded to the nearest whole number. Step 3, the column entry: 100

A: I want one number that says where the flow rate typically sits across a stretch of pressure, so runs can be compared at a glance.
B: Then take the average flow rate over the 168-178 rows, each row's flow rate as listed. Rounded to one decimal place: 12.0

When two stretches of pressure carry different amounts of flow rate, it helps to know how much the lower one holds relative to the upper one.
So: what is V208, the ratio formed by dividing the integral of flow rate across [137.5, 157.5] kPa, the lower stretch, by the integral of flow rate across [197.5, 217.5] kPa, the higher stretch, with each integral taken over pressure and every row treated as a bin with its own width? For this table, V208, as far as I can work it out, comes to 0.922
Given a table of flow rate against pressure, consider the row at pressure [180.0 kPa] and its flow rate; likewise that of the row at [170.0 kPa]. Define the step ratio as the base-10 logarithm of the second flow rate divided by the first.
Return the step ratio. -0.016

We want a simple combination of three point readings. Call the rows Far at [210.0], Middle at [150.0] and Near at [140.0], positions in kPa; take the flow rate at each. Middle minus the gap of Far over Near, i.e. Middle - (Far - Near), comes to 11.3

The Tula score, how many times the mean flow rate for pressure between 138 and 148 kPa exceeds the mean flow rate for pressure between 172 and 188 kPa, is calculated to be 0.980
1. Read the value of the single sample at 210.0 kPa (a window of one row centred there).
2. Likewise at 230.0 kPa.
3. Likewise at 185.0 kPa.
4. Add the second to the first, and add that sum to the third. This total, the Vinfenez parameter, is 38.6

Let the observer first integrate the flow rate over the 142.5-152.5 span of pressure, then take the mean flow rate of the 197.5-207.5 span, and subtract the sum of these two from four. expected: -129.5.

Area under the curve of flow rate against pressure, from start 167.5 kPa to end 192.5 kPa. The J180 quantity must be 307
